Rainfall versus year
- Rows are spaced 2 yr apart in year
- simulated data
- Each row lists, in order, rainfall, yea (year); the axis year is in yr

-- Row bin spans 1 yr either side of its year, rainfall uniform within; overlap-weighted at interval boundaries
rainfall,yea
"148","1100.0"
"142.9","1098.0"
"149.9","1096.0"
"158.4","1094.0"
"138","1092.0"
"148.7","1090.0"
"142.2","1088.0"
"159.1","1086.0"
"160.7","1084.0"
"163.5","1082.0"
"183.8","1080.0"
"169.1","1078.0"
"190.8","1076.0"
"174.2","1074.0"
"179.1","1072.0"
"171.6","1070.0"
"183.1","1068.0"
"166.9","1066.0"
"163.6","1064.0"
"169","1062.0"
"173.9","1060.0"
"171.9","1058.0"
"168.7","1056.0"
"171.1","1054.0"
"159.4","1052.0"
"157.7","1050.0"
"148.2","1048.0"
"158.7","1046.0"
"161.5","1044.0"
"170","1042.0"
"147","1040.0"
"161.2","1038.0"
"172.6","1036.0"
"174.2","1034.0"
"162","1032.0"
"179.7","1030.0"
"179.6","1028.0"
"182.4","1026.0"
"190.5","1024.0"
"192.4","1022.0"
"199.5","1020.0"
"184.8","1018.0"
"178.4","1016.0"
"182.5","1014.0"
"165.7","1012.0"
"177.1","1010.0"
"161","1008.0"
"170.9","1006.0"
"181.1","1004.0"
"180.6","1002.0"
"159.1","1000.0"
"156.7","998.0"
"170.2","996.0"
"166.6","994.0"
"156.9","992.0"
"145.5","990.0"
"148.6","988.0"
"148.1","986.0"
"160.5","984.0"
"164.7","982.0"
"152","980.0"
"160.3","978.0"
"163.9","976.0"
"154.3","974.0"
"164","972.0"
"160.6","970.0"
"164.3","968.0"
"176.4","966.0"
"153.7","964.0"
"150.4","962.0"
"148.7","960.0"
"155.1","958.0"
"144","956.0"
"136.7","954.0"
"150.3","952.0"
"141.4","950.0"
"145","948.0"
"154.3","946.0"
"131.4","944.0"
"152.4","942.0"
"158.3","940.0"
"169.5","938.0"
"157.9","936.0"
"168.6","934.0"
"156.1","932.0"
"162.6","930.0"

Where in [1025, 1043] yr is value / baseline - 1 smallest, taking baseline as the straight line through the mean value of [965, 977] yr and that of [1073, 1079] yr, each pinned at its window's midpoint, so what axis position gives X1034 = 1040.0 yr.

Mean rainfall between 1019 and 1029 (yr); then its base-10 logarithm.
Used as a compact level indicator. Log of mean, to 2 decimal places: 2.28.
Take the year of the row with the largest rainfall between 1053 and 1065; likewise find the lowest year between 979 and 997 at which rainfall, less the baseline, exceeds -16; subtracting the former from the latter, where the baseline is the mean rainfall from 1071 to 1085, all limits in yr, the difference -78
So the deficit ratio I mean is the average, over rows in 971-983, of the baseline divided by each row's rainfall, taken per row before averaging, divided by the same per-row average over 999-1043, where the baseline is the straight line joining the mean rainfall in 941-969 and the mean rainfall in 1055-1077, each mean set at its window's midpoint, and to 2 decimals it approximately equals 1.03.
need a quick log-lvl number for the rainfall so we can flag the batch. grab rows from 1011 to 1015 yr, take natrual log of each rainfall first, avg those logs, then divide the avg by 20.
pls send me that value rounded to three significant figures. 0.258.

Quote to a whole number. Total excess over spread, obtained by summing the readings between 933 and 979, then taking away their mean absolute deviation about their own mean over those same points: 3553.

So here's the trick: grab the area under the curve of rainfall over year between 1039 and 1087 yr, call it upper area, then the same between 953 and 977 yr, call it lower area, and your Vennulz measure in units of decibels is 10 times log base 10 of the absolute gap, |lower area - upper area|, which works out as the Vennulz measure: 36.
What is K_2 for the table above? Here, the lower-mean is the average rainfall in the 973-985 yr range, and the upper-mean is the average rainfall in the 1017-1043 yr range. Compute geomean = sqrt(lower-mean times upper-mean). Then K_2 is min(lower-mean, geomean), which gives 159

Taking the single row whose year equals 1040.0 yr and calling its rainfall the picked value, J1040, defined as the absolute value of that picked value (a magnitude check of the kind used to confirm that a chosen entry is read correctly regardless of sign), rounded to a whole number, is 147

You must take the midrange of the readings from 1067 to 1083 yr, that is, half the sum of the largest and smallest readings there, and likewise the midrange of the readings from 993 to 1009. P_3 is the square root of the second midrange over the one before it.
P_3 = 0.98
